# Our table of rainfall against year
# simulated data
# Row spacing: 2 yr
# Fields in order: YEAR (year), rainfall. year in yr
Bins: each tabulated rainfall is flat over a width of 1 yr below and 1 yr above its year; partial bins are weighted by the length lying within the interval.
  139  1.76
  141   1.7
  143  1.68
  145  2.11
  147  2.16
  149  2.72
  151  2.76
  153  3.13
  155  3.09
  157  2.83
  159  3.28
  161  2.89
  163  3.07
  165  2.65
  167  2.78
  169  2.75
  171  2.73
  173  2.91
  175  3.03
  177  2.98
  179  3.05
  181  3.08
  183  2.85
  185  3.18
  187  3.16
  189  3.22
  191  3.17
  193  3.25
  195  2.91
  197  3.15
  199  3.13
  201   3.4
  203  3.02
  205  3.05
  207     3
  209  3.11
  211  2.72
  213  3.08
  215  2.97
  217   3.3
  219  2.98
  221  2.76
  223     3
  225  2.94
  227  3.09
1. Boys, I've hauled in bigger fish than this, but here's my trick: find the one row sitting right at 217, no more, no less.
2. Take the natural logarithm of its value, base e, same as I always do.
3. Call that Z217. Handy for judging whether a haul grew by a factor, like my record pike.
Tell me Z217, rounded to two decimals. 1.19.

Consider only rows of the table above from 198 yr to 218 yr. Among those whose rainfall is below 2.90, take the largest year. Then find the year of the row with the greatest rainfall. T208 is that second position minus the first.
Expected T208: -10 yr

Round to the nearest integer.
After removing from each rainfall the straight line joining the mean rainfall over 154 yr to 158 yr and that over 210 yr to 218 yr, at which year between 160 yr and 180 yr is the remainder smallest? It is 165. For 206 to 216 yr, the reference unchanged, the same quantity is 211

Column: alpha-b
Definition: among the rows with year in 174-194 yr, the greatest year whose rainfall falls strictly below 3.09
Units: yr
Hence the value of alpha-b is 183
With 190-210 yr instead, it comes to 207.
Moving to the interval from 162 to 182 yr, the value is 181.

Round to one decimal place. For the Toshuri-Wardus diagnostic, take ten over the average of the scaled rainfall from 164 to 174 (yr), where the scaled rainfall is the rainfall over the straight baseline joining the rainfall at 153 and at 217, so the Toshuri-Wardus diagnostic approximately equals 11.5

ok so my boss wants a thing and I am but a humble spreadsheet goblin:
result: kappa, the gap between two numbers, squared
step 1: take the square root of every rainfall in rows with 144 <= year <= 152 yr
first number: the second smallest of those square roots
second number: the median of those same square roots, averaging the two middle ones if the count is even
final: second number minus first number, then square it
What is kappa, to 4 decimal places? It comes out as 0.0081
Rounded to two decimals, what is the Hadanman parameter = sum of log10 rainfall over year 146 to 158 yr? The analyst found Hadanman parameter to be 2.65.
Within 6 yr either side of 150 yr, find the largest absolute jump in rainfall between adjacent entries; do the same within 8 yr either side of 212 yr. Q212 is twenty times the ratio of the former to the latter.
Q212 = 29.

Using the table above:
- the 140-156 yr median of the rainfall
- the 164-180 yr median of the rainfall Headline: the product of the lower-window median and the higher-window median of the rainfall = 6.9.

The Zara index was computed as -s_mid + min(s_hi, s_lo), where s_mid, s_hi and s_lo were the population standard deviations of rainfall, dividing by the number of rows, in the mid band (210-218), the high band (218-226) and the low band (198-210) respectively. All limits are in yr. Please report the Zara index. -0.11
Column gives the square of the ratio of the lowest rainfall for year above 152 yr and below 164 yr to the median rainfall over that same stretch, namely 0.844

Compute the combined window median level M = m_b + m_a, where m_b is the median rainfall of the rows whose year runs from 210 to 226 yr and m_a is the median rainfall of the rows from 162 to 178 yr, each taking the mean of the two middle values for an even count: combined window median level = 5.82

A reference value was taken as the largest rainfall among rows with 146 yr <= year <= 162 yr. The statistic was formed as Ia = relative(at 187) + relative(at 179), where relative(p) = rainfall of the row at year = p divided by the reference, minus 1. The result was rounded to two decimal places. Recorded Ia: -0.11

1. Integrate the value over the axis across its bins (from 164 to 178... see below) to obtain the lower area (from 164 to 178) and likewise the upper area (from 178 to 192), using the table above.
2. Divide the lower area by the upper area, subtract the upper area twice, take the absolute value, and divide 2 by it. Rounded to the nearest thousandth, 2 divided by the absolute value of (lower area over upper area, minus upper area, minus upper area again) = 0.023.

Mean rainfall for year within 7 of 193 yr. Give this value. 3.14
